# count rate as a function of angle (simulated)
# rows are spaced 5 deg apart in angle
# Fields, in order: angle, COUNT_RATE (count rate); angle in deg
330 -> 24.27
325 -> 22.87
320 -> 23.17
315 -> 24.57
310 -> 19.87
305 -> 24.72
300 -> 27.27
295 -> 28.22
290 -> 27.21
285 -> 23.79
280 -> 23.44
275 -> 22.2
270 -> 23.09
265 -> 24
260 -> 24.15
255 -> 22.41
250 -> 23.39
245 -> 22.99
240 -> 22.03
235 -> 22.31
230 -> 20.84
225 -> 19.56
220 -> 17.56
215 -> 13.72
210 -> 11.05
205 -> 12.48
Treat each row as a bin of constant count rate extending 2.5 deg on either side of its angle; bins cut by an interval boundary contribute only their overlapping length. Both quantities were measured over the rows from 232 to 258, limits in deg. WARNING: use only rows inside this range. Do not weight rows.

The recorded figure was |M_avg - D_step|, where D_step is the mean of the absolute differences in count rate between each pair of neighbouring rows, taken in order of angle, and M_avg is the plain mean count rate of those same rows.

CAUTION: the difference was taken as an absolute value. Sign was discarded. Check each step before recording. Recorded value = 22.0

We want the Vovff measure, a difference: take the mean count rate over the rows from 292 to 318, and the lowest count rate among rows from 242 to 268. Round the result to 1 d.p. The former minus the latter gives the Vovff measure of 2.5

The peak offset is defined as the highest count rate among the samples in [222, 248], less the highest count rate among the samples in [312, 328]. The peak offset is -1.6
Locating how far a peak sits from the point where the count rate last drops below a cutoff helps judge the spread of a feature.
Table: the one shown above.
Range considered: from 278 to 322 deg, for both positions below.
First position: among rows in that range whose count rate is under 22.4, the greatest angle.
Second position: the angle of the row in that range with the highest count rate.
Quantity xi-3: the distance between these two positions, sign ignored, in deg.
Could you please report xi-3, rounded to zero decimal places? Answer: 15 deg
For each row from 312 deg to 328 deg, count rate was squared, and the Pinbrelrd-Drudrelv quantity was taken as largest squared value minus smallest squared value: 81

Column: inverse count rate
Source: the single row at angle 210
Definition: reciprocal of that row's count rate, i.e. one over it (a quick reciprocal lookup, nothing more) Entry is 0.0905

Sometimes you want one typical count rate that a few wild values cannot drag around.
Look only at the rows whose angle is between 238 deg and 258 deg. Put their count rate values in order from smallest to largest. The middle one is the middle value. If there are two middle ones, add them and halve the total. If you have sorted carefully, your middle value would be 23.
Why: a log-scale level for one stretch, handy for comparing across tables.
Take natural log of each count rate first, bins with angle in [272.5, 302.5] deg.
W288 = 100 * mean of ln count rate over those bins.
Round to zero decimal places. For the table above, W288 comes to 323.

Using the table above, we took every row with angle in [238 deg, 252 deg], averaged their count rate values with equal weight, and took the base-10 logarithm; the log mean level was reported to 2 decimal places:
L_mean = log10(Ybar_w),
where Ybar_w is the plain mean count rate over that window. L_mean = 1.36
